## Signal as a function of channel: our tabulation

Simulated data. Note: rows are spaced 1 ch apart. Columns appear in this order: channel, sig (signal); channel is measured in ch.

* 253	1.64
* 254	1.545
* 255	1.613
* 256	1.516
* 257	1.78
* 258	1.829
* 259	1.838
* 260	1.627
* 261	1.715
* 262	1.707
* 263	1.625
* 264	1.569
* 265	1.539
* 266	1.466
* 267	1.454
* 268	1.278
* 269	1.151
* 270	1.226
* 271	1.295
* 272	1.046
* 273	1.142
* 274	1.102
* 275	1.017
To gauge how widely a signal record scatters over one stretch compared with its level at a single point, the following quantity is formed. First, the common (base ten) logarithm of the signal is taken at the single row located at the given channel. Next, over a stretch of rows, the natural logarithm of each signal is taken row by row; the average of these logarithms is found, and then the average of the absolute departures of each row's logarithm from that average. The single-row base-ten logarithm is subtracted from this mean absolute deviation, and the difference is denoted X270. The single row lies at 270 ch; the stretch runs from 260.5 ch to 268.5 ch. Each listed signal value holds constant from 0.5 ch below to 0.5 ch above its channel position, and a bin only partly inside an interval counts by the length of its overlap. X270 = -0.02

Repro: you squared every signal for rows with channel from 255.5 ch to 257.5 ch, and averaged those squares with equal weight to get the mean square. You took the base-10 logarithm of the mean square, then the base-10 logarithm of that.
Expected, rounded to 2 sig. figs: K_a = -0.36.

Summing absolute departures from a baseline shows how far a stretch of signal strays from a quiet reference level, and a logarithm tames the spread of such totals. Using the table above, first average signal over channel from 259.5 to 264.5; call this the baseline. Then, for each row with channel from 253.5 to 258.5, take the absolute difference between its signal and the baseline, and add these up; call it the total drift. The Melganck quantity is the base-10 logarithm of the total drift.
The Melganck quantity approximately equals -0.23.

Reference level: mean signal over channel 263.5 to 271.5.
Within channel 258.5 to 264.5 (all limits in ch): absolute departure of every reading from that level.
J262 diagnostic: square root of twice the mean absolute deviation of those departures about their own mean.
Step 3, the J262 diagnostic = 0.38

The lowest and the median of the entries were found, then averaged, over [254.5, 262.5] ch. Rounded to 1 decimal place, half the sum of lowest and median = 1.6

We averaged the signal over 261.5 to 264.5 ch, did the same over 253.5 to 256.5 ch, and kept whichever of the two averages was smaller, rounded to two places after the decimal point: 1.56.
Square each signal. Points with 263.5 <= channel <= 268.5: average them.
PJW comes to 2.1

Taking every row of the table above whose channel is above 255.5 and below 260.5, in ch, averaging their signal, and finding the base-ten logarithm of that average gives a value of 0.24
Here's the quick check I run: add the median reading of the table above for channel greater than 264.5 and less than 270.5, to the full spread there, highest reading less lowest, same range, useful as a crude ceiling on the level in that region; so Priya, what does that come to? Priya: 1.75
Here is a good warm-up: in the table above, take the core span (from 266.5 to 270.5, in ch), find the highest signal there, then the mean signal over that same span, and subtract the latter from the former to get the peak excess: 0.177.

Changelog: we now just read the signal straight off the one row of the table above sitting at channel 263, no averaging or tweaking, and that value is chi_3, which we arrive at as 1.625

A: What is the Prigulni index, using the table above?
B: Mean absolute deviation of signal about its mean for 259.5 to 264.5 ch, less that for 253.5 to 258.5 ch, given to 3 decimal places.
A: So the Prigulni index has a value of -0.068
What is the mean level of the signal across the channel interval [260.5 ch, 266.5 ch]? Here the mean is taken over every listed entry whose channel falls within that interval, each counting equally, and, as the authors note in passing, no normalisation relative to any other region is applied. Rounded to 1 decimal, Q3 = 1.6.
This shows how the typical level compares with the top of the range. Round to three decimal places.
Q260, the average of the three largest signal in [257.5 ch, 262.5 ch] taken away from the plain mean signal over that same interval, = -0.051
